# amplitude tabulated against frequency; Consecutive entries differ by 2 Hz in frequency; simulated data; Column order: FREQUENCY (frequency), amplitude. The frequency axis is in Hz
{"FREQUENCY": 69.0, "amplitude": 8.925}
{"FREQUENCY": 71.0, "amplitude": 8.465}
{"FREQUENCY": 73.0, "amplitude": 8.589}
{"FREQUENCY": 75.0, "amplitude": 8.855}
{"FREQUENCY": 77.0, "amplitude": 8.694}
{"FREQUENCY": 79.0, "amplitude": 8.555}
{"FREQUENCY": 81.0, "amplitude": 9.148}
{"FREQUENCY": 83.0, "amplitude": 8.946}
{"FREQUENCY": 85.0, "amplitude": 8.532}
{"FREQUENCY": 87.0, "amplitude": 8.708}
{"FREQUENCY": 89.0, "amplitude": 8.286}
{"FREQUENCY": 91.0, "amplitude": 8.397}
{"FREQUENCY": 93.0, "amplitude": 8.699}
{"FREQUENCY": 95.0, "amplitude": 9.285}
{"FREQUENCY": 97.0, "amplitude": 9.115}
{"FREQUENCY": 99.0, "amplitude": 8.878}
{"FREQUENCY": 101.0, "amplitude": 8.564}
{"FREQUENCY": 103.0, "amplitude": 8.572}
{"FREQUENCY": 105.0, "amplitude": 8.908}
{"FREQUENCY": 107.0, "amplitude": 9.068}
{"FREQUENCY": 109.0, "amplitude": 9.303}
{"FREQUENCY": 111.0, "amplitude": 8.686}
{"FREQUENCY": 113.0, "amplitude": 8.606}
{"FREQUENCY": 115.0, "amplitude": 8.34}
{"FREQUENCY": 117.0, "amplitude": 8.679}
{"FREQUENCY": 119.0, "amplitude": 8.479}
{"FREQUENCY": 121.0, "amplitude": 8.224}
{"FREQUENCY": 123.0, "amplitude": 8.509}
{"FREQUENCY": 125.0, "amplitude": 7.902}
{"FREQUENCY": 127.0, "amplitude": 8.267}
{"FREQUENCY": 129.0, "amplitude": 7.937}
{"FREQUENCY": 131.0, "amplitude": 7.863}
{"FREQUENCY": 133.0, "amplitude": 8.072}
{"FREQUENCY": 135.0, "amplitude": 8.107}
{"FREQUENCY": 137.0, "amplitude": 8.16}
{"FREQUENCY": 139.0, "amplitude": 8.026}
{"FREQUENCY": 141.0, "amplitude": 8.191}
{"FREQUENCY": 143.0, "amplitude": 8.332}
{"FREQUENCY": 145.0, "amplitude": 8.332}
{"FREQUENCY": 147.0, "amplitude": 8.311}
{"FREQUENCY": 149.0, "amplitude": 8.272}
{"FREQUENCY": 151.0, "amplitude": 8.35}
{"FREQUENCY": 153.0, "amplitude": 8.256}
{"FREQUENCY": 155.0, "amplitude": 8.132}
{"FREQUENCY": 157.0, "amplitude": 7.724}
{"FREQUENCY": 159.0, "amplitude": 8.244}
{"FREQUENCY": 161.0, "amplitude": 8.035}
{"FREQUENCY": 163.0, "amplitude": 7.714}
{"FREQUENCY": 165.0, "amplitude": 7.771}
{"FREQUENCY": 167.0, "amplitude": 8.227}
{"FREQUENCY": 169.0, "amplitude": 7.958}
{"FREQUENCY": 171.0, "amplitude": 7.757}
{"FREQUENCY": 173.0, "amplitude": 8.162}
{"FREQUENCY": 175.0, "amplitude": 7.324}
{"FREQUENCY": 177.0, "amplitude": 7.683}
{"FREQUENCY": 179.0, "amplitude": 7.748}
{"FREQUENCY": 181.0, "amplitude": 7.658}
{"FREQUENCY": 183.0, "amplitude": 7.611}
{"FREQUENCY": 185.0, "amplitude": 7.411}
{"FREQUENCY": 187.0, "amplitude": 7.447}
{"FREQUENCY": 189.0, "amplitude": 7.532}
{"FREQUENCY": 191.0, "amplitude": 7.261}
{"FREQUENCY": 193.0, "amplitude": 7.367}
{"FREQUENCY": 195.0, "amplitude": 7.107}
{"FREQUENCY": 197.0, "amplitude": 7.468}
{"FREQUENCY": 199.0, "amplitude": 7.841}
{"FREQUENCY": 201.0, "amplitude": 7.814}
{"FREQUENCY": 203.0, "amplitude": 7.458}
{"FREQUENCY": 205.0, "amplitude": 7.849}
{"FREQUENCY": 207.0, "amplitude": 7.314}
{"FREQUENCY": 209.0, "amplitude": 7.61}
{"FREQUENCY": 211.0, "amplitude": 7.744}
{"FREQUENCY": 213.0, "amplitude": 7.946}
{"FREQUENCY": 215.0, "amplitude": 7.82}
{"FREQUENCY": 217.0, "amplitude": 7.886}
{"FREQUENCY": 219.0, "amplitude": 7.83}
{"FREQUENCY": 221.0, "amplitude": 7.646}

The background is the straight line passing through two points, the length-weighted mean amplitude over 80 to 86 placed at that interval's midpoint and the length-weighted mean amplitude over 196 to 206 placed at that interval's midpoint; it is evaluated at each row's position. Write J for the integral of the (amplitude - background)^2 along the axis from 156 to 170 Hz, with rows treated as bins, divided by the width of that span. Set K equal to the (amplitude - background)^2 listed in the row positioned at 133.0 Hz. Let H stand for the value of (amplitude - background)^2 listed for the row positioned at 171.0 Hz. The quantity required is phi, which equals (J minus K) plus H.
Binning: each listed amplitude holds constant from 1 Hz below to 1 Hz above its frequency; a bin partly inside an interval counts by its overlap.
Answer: 0.03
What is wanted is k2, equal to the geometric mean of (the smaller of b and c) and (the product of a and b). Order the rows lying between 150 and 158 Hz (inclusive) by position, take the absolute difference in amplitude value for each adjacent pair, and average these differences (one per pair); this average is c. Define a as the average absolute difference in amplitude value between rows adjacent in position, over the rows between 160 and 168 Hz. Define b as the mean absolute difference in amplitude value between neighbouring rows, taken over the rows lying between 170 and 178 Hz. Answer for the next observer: 0.176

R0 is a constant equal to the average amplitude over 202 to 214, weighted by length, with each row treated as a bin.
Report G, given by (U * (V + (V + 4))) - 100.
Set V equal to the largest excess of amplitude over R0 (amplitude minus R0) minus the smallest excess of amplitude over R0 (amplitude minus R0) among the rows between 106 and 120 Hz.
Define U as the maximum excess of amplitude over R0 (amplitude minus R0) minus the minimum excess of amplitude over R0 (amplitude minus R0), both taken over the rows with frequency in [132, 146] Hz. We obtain -98.2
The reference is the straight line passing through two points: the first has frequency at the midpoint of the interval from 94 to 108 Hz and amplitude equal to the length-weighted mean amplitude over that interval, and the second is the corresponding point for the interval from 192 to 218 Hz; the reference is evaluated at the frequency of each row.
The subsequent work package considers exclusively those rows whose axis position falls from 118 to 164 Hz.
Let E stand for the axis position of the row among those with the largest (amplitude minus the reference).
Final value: 151.0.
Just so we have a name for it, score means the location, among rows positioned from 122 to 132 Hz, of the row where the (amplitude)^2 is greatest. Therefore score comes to 123.0 Hz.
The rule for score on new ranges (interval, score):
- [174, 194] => 179.0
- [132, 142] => 141.0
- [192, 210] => 205.0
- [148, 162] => 151.0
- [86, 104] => 95.0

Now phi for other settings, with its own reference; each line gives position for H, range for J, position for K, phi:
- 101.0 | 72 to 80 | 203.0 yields 0.06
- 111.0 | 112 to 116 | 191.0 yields -0.24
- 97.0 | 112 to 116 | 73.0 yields 0.02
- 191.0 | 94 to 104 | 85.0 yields 0.27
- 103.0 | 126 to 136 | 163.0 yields 0.02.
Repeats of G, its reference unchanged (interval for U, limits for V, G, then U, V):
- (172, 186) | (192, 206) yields -95.4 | 0.84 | 0.74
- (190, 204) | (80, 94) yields -95.8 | 0.73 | 0.86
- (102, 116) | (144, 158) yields -94.9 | 0.96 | 0.63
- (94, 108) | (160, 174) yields -96.4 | 0.72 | 0.51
